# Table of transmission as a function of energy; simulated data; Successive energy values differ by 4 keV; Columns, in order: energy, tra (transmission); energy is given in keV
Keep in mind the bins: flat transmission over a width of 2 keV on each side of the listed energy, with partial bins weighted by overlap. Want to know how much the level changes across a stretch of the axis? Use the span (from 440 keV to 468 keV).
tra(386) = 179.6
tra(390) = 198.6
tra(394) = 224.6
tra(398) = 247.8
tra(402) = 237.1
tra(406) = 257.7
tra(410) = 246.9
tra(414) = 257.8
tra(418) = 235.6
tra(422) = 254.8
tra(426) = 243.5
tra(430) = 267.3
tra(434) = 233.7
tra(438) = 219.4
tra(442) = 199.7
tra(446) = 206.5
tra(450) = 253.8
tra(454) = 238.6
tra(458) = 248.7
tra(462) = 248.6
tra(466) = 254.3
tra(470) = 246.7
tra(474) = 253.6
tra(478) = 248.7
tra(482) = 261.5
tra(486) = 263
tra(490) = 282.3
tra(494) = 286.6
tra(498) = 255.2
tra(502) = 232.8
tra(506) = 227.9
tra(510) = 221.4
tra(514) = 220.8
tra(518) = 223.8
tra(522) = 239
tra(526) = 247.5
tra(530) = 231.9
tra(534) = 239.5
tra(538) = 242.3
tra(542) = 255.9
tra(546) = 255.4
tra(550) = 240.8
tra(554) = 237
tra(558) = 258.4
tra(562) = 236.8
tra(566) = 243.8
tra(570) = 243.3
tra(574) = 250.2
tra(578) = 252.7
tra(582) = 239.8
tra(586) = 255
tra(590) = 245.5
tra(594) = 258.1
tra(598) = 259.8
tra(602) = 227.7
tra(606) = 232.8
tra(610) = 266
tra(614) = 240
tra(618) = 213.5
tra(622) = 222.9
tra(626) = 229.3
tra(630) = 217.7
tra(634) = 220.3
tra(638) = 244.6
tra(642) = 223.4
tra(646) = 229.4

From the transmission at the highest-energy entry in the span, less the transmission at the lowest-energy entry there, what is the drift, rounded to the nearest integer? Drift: 55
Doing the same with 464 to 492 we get 28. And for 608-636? -46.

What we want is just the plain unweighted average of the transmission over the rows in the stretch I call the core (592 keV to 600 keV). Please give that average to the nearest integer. 259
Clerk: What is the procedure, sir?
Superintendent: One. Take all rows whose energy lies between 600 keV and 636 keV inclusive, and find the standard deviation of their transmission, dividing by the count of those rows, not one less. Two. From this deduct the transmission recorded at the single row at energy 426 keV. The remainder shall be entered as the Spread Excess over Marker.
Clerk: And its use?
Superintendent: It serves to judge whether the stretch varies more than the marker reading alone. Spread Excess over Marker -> -229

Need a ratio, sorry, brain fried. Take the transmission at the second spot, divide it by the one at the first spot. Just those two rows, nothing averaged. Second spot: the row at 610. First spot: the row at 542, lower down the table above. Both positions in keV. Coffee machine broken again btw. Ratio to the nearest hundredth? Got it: 1.04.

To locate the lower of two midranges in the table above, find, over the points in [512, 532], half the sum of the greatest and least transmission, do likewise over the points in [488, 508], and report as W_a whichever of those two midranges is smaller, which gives 234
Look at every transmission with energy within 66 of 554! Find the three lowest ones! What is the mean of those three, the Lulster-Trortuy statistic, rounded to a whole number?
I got 219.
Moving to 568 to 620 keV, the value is 225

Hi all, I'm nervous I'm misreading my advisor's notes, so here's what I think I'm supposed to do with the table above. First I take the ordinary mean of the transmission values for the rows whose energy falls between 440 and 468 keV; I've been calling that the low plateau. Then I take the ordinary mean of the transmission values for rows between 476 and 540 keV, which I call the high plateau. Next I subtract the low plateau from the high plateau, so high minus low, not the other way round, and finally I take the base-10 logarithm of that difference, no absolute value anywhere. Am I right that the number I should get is 0.98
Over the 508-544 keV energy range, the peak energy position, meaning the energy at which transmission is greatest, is 542 keV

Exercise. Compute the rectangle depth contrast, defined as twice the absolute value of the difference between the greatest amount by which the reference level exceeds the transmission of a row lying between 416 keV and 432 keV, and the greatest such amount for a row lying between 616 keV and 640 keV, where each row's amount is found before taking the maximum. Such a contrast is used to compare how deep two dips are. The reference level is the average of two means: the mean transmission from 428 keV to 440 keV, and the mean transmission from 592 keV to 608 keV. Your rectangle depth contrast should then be 44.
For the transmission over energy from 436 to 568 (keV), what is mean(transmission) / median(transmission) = 1.00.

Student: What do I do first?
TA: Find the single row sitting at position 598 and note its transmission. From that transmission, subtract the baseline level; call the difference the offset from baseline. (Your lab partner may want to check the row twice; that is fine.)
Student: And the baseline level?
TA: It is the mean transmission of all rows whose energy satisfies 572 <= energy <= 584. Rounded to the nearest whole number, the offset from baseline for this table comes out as 12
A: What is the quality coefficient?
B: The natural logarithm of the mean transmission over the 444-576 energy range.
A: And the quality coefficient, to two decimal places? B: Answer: 5.50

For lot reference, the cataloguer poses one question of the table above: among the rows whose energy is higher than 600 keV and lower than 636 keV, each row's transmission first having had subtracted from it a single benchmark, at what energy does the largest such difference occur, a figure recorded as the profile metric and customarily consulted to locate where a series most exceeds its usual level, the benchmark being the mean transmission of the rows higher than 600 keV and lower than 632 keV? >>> 610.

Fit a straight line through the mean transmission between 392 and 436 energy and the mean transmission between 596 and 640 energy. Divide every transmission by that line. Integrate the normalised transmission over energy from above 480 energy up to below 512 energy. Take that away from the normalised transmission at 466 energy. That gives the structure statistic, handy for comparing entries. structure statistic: -32.6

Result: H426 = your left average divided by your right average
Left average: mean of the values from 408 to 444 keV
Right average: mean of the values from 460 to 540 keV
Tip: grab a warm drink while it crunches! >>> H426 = 0.97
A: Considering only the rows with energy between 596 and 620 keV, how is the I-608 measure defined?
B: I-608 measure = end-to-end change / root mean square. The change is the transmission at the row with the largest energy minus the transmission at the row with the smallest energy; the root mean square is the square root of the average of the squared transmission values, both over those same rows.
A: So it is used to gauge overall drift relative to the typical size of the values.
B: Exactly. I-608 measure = -0.19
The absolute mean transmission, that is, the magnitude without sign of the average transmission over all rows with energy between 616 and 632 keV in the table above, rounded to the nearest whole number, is 221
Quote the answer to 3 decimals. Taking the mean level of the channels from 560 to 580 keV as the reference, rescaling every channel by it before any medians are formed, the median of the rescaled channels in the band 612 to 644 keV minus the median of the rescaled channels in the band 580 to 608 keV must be -0.091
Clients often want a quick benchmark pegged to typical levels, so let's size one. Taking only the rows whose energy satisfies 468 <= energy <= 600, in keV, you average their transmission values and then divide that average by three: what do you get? 82.4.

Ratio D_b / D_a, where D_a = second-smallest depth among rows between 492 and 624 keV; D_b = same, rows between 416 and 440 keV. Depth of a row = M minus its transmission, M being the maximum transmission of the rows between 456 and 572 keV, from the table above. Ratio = 1.5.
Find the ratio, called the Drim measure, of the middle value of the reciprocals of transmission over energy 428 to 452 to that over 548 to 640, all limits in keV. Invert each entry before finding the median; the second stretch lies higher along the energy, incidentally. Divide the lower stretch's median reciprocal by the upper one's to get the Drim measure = 1.06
